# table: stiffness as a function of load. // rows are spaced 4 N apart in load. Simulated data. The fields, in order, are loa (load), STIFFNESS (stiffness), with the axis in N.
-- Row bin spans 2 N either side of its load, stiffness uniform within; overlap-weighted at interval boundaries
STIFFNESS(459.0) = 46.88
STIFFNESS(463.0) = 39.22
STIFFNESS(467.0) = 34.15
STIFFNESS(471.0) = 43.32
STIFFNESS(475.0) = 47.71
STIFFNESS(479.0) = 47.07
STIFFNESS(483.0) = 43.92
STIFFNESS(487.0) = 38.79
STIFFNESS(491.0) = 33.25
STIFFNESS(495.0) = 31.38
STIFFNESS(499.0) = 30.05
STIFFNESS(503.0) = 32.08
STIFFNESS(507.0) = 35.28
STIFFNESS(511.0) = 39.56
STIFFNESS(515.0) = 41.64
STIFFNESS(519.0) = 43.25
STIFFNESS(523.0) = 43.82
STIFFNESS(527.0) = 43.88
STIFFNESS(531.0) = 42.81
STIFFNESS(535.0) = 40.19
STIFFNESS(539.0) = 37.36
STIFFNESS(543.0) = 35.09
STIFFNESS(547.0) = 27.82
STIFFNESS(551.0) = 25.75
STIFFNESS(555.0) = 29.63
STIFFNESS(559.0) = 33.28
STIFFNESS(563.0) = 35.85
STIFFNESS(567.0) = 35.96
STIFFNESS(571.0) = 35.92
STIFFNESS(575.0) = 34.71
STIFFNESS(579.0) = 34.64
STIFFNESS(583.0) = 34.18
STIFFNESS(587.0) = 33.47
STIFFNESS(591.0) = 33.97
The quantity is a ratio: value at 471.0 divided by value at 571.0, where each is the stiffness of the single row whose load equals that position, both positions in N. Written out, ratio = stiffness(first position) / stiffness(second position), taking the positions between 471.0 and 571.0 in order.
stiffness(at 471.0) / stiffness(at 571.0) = 1.21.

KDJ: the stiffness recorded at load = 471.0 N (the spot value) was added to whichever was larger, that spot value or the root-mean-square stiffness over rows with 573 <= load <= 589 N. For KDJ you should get 87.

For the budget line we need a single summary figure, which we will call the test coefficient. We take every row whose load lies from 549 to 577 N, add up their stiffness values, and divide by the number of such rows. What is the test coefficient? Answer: 33.0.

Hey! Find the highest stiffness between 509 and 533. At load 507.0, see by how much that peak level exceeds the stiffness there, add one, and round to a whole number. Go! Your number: 10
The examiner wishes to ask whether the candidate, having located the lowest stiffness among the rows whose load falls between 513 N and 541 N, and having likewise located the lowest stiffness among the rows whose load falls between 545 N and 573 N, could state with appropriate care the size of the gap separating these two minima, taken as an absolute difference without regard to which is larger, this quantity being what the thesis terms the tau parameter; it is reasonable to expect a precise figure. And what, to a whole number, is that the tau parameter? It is 12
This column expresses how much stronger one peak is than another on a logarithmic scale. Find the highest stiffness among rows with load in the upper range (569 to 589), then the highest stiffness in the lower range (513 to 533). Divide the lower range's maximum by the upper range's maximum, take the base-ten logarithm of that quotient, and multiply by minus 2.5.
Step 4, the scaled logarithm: -0.22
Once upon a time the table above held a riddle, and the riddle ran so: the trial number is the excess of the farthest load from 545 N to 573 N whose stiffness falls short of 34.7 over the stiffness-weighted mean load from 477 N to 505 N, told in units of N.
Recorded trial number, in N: 69.2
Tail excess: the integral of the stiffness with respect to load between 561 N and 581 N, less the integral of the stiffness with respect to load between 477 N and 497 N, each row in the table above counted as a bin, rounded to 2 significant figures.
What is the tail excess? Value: -69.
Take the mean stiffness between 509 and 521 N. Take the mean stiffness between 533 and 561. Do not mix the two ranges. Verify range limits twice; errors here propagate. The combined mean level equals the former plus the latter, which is 74.2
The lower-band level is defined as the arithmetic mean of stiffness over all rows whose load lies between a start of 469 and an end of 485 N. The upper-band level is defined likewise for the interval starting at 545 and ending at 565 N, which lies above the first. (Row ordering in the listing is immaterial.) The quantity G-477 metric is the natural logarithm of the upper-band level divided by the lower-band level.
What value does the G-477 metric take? -0.4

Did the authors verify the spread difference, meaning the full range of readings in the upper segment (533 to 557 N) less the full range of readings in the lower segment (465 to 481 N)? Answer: 1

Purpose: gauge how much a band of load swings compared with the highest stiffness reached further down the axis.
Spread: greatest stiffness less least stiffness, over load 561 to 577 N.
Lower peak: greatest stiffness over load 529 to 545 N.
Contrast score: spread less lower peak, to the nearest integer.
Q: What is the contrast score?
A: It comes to -42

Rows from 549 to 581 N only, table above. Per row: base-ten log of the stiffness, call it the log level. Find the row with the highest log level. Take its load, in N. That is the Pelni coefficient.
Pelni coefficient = 567.0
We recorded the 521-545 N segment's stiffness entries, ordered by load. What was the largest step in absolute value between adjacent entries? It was 2.8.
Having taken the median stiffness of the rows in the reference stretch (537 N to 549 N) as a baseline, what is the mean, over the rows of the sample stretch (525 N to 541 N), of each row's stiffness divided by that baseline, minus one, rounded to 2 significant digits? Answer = 0.17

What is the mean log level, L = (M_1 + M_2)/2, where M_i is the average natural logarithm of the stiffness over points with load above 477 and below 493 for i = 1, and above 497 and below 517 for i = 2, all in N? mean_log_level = 3.63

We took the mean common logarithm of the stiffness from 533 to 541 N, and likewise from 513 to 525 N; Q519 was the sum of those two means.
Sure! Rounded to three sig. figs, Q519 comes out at 3.22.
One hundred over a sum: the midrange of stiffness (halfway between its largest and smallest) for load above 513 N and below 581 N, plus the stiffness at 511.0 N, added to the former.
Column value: 1.34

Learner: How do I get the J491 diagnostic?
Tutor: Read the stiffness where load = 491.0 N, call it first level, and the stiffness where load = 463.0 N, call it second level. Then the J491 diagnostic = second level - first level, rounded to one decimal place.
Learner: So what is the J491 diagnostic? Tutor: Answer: 6.0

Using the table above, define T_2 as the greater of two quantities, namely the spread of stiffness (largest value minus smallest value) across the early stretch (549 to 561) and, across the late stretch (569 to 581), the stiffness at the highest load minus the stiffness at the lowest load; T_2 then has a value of 7.5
